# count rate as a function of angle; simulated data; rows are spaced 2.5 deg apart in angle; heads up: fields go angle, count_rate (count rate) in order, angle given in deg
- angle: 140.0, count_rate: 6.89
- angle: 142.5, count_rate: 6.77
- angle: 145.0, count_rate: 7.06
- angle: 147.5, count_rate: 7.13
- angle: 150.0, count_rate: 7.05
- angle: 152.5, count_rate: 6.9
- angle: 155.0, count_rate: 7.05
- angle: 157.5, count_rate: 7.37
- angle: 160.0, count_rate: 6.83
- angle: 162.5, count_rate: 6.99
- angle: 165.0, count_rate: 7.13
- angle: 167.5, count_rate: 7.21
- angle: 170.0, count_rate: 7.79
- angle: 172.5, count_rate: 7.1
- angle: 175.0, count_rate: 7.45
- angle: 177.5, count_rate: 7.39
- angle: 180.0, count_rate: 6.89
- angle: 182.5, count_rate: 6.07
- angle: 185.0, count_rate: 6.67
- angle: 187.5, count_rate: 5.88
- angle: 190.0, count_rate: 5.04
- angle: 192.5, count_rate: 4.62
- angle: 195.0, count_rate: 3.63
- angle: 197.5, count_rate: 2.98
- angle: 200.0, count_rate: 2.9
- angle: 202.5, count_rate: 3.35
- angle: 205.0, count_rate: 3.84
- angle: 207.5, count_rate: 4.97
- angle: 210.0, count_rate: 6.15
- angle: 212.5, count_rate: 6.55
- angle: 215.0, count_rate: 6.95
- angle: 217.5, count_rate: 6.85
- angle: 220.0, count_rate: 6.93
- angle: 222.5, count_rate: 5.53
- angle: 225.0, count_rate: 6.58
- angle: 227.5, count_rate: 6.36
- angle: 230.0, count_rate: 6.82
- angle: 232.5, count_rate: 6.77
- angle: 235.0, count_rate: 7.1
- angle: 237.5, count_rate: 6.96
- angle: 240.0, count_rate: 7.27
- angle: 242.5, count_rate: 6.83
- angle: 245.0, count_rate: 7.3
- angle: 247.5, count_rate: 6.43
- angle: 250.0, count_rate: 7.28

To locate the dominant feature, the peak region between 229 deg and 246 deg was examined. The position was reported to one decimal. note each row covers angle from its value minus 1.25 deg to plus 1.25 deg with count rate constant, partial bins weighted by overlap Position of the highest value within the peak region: 245.0 deg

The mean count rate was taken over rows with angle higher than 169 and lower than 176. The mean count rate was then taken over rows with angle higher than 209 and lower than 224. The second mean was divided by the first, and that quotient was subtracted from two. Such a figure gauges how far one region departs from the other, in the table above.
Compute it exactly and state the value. 1.1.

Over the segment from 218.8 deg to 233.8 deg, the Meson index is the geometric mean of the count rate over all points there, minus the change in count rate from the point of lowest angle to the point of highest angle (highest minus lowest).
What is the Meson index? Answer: 6.6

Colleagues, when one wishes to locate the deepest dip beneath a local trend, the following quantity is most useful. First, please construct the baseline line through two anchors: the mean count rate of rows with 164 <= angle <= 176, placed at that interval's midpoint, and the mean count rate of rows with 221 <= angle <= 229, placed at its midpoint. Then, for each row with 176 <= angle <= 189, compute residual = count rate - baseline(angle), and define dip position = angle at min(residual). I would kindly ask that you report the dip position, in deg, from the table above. 187.5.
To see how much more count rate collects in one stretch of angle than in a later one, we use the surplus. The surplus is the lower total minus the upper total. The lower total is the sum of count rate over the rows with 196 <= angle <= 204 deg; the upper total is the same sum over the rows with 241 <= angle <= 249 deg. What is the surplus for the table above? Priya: -11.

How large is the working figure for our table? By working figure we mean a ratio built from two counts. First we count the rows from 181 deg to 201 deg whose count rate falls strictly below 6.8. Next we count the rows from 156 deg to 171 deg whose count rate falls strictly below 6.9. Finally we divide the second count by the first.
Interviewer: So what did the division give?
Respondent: 0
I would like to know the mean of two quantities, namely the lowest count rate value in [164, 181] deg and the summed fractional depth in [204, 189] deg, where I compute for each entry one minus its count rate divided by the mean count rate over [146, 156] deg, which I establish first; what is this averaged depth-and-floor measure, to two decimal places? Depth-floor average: 4.84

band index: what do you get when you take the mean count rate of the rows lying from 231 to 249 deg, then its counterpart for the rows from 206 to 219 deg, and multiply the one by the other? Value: 44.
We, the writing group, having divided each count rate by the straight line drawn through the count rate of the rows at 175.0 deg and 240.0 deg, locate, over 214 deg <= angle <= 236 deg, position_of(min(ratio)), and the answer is 222.5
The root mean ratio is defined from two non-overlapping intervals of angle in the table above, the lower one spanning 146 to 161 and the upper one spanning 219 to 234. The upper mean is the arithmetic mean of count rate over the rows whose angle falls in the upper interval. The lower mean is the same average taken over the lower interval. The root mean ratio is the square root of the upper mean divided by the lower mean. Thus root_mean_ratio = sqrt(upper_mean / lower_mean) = 0.96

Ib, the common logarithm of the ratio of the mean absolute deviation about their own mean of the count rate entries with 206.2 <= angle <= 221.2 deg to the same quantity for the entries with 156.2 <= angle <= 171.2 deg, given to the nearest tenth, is 0.4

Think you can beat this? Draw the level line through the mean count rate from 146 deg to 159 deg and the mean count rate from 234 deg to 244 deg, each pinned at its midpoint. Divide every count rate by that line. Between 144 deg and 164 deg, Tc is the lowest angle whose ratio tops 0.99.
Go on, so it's 145.0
